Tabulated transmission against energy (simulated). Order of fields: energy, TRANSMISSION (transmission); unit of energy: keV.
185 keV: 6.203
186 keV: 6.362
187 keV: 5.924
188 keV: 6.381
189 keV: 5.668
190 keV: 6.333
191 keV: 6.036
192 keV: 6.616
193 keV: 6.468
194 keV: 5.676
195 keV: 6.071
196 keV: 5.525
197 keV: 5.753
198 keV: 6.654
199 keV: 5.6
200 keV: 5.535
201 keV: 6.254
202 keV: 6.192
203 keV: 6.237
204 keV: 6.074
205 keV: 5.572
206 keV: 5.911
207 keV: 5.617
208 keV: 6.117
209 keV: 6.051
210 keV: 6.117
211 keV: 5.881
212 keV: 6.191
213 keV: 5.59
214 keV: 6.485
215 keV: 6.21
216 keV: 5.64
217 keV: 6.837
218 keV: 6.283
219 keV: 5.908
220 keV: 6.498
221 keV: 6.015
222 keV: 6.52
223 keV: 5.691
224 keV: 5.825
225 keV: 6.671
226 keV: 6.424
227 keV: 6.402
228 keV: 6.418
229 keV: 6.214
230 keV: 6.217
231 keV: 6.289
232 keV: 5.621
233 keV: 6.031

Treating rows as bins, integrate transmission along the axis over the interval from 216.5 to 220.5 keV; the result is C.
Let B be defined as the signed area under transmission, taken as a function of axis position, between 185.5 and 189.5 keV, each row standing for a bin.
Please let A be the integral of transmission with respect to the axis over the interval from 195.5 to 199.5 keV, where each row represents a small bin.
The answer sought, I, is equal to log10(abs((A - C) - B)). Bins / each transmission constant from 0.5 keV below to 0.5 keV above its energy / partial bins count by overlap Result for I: 1.420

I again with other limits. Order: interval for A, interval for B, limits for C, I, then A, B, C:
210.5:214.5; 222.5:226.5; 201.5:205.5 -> 1.390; 24.1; 24.6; 24.1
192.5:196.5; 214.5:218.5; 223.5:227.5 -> 1.424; 23.7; 25.0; 25.3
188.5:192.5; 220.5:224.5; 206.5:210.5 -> 1.367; 24.7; 24.1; 23.9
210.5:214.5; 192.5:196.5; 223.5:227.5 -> 1.396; 24.1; 23.7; 25.3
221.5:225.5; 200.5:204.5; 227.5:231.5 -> 1.401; 24.7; 24.8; 25.1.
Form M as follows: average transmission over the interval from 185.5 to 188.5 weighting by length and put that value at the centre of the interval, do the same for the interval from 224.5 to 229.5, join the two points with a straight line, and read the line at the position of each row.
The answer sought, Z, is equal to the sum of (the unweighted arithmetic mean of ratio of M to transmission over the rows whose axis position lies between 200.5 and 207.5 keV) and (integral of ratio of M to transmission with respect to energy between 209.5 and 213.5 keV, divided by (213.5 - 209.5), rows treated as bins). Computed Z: 2.13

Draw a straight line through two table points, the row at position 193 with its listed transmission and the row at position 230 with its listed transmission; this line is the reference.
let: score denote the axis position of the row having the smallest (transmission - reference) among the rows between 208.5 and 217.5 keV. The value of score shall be 213 keV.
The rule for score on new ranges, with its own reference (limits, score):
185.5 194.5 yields 189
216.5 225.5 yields 223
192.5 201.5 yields 196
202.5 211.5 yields 205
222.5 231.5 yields 223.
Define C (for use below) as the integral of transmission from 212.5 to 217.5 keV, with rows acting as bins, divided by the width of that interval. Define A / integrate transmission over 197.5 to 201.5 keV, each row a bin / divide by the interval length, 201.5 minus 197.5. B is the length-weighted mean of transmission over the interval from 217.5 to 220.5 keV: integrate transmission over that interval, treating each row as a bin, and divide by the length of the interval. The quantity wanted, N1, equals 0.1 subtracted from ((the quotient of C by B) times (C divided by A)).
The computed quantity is 0.91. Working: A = 6.01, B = 6.23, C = 6.15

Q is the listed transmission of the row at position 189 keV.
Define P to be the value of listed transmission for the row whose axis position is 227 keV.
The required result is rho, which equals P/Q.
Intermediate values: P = 6.402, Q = 5.668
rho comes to 1.13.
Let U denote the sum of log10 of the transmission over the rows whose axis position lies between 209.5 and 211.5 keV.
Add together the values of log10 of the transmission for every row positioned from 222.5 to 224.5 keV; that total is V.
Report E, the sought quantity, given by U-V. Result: 0.036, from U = 1.56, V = 1.52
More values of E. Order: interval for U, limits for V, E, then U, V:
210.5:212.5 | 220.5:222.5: -0.032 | 1.56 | 1.59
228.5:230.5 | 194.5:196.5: 0.061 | 1.59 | 1.53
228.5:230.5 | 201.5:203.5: 0.000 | 1.59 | 1.59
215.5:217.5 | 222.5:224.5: 0.066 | 1.59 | 1.52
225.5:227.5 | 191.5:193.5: -0.017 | 1.61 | 1.63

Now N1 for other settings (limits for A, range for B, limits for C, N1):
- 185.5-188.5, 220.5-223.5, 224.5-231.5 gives 0.98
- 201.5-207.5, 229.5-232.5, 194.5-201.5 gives 0.88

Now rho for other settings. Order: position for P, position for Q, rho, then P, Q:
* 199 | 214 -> 0.86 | 5.6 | 6.485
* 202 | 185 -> 1.00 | 6.192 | 6.203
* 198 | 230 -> 1.07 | 6.654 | 6.217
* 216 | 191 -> 0.93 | 5.64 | 6.036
